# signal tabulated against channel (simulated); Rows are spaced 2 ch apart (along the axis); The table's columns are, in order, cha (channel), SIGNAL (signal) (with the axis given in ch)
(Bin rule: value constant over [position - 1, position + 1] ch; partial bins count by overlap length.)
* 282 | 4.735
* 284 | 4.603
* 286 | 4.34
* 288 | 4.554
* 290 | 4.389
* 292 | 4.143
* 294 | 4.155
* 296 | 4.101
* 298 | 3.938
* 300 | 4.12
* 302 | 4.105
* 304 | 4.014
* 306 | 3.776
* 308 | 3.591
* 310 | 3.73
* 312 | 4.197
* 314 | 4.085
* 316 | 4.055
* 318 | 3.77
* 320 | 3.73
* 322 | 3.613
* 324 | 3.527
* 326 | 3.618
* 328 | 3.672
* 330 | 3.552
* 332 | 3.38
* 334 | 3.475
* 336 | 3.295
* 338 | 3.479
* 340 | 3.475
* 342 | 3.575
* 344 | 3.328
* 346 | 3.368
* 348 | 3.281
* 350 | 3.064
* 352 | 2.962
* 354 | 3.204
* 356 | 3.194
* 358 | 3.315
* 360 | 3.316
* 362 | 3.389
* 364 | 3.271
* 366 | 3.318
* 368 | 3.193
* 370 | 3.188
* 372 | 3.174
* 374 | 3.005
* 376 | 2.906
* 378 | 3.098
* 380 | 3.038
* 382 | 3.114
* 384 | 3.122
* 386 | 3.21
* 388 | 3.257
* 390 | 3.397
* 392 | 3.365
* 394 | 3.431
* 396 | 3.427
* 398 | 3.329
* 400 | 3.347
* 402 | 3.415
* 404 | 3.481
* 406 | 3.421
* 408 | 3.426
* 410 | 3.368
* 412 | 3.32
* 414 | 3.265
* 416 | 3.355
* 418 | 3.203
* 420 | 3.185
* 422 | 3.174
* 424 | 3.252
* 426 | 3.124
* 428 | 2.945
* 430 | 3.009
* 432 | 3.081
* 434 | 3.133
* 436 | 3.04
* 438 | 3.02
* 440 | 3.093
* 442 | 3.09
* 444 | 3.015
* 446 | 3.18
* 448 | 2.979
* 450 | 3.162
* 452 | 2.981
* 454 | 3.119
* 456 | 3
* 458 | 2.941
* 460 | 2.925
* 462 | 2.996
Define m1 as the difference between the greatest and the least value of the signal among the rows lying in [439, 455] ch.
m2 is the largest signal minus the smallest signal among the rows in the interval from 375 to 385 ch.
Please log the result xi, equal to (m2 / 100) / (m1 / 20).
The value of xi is 0.21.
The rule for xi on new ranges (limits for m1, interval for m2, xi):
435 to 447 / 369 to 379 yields 0.34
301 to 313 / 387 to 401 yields 0.06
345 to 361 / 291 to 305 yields 0.11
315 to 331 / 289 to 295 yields 0.09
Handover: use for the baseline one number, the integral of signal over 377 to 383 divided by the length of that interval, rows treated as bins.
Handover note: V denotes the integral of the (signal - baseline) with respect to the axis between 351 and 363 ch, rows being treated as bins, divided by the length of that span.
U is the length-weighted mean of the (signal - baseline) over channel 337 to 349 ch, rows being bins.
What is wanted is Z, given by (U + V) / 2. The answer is 0.24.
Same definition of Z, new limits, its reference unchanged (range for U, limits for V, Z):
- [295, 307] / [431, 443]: 0.46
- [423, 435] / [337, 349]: 0.17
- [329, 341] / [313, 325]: 0.54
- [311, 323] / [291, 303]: 0.92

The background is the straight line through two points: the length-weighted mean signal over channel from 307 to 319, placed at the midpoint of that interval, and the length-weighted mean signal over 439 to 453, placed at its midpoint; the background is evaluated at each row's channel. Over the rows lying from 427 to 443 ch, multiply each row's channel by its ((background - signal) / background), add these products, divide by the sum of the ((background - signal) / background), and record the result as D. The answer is 431.9 ch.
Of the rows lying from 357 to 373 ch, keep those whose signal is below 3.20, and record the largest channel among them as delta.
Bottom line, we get 372 ch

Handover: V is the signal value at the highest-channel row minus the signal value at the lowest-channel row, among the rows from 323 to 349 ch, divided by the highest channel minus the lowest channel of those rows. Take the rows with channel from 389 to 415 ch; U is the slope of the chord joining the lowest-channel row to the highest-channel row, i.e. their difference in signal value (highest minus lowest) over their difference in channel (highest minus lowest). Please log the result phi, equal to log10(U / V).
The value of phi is -0.27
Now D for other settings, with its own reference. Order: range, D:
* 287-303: 292.0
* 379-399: 383.4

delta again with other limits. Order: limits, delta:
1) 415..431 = 430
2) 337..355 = 352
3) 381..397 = 384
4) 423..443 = 442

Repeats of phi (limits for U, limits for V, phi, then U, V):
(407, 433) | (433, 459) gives 0.25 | -0.0144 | -0.008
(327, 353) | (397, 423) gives 0.66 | -0.0296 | -0.006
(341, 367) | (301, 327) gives -0.28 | -0.0107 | -0.020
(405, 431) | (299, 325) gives -0.16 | -0.0172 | -0.025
